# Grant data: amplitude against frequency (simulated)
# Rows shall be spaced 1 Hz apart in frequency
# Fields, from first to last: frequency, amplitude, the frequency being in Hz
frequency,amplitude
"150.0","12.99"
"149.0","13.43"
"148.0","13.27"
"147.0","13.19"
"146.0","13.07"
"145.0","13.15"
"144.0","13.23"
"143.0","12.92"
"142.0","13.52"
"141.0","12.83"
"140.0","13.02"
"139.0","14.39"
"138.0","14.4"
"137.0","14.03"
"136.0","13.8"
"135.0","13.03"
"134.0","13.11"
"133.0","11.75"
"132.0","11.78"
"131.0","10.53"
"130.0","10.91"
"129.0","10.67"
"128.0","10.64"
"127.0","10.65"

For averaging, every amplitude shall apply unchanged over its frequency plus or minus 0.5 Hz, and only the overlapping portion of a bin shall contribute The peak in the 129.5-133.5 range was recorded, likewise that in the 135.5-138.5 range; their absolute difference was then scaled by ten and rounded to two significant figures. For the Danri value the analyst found 26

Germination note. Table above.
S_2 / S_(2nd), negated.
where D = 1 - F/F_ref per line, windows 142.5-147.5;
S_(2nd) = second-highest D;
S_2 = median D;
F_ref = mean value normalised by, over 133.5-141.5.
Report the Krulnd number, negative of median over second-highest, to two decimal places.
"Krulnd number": -0.84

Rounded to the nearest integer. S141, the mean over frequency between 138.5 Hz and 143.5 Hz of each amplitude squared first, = 178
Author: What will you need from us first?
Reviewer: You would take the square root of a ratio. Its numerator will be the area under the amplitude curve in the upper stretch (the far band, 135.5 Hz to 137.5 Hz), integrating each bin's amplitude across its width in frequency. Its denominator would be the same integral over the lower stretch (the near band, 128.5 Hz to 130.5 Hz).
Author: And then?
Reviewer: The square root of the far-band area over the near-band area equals 1.14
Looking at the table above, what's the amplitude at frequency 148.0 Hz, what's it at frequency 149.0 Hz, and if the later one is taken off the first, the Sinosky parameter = -0.2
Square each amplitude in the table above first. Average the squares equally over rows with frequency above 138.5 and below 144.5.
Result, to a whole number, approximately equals 178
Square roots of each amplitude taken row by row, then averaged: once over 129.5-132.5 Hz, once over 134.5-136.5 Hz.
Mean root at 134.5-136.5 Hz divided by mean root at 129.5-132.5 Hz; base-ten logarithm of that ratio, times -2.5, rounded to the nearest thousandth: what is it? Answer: -0.104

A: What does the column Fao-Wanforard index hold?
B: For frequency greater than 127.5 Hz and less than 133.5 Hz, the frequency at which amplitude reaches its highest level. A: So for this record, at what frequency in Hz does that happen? 132.0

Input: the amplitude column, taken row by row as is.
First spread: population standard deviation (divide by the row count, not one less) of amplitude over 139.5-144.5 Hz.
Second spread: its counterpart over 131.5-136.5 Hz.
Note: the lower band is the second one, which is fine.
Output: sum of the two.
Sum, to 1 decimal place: 1.1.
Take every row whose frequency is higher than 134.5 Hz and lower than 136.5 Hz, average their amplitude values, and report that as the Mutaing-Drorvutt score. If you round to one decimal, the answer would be 13.4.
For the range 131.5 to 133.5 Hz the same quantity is 11.8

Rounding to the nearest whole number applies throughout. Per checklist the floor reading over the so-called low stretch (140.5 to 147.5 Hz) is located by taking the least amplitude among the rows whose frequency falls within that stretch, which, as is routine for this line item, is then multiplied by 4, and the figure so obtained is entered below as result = 51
